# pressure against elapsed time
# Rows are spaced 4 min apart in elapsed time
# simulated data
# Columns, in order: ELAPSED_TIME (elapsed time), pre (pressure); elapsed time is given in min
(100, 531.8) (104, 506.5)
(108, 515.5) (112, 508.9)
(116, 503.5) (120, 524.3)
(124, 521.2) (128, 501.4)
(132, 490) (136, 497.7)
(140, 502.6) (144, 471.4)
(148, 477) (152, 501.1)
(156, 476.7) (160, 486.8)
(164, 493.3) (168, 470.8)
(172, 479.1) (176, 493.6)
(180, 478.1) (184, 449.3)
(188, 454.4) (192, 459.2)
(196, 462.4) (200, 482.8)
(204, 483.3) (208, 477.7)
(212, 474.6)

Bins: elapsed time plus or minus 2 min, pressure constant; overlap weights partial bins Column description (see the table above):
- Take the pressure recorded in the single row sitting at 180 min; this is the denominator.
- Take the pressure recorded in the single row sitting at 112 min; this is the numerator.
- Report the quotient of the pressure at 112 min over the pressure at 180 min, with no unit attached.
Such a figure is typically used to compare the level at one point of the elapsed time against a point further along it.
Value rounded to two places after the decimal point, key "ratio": 1.06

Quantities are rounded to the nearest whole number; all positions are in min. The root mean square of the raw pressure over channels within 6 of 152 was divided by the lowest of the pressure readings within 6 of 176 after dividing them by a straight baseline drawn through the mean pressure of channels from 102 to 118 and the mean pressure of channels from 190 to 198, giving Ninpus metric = 479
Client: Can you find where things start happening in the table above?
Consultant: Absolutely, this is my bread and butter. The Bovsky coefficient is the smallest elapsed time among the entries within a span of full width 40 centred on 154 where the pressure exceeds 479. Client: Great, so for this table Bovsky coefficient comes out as 136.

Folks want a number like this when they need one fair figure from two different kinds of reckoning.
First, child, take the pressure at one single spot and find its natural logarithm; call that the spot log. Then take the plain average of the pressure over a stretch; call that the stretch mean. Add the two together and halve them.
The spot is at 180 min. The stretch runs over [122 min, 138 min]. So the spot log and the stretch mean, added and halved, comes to 254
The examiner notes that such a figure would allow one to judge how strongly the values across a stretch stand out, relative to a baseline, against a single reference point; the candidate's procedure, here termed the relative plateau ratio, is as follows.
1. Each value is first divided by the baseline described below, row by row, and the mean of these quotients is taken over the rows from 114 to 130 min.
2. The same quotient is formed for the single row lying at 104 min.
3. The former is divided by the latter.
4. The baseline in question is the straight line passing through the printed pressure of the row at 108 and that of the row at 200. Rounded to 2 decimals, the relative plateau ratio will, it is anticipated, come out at 1.02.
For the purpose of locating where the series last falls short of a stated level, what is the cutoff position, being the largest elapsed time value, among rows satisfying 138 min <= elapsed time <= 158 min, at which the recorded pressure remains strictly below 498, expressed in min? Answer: 156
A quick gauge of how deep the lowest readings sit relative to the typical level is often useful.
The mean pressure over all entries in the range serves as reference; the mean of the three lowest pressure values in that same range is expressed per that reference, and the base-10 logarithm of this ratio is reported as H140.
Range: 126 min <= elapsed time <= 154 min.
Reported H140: -0.0109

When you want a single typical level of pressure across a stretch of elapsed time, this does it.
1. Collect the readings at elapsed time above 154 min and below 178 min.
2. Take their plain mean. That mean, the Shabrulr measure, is 483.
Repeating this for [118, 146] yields 501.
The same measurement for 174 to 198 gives 466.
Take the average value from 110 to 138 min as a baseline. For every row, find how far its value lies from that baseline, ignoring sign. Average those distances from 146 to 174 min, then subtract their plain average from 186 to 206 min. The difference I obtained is -15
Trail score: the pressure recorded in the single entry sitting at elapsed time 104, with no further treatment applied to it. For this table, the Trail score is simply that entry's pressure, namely 506.5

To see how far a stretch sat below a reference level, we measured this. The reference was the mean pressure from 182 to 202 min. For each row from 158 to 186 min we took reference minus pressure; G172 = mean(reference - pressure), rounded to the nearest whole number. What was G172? -17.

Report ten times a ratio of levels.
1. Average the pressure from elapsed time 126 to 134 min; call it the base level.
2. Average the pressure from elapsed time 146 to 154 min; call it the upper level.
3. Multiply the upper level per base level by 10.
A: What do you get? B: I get 9.9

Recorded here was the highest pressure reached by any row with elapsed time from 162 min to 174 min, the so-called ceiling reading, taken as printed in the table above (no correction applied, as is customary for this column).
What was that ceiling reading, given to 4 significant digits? 493.3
